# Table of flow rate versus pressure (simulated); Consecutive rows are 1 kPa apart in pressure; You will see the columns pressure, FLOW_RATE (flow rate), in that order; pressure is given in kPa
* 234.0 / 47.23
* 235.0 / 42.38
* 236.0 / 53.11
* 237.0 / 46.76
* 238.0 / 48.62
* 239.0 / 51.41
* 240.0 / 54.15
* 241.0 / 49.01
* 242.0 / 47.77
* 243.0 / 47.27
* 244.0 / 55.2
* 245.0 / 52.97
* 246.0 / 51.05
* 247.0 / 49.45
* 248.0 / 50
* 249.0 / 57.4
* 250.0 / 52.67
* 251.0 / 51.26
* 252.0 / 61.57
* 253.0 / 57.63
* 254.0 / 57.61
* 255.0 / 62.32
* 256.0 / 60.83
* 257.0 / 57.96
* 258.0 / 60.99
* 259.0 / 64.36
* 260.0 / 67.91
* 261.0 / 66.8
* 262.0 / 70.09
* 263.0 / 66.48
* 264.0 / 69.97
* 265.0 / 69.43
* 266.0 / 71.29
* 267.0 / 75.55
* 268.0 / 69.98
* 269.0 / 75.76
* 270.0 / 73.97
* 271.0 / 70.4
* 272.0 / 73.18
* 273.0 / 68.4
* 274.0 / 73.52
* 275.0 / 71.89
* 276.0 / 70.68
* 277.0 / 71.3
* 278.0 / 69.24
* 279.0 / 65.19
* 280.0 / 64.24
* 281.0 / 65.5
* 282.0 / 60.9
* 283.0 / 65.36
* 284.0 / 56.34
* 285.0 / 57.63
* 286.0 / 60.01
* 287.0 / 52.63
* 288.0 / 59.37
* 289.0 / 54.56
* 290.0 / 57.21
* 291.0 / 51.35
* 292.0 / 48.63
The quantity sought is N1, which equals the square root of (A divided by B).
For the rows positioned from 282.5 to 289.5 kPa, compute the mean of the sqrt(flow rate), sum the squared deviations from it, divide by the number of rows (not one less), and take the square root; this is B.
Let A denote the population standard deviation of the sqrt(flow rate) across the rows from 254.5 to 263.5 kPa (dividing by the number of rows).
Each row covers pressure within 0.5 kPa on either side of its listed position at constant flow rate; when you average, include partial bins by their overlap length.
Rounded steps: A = 0.23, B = 0.25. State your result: 0.96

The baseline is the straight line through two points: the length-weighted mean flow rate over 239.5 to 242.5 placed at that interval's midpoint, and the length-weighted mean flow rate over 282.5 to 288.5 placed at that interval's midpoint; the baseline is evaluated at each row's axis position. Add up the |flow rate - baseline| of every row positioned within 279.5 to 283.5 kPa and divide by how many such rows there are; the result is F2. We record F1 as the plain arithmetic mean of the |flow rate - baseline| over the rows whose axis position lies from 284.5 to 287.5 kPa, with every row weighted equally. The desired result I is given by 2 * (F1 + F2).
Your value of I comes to 18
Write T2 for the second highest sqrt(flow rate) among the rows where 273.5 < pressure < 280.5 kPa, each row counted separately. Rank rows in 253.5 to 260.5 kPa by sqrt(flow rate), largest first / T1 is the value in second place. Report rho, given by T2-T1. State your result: 0.5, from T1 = 8.02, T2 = 8.5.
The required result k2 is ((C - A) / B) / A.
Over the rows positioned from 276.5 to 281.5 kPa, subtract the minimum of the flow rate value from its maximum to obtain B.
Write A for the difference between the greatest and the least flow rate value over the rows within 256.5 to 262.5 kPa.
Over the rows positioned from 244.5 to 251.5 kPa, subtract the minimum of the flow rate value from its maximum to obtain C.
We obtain -0.05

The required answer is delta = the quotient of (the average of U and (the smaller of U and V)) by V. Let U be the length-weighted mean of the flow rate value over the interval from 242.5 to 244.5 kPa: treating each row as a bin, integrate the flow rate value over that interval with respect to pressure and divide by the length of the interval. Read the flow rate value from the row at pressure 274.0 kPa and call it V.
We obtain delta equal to 0.70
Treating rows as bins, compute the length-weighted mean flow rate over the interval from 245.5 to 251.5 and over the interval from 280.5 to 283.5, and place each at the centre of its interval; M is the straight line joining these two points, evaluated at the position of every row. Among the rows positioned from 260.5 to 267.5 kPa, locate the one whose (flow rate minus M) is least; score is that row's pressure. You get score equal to 263.0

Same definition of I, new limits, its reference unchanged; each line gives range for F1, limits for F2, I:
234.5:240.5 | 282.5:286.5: 12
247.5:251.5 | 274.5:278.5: 32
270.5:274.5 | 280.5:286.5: 38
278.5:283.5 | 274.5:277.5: 42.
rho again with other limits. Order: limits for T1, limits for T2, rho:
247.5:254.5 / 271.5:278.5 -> 1.0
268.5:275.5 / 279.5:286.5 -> -0.5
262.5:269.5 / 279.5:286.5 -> -0.6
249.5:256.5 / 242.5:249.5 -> -0.4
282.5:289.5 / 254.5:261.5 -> 0.4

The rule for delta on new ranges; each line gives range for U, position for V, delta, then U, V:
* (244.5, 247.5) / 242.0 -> 1.04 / 51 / 47.77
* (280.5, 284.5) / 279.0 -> 0.95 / 62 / 65.19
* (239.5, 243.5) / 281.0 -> 0.76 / 50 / 65.5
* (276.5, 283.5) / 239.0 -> 1.14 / 66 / 51.41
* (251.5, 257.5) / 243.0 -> 1.13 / 60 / 47.27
